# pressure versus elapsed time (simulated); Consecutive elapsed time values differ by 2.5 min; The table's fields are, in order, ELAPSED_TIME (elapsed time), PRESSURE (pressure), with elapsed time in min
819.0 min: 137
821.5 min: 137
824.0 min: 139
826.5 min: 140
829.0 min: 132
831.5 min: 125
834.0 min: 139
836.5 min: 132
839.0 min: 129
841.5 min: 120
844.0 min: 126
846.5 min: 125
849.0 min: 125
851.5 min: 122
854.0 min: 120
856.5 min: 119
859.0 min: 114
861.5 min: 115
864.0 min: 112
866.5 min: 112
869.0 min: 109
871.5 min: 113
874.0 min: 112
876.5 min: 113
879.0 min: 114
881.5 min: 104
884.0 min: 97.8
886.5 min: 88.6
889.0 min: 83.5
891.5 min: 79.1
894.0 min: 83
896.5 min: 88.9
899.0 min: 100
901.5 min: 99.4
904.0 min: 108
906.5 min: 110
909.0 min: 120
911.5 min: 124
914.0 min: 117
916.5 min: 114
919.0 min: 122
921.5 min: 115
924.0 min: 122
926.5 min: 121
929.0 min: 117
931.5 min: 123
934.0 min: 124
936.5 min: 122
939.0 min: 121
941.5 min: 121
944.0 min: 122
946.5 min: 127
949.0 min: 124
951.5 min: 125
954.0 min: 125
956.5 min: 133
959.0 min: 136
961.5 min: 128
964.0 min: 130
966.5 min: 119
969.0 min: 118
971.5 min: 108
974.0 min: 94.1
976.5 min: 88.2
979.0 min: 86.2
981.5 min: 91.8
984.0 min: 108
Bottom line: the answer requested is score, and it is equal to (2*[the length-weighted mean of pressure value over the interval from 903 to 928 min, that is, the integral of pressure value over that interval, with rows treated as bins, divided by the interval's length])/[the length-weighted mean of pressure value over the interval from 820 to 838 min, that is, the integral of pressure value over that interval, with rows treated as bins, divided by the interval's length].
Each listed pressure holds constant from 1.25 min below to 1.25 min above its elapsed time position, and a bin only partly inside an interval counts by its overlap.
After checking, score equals 1.7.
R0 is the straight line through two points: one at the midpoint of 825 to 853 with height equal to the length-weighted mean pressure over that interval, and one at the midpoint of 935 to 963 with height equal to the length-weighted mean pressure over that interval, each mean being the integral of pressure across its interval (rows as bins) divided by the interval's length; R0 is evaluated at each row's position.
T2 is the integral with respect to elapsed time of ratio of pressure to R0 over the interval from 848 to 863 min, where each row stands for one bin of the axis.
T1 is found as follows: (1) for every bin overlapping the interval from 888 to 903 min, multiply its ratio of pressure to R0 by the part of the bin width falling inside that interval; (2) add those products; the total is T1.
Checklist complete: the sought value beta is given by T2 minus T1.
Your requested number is 3.4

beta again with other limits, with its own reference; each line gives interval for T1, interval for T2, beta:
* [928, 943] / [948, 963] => 0.9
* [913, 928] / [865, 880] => -0.9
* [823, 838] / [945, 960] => -0.4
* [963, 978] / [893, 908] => -1.4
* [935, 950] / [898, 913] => -1.6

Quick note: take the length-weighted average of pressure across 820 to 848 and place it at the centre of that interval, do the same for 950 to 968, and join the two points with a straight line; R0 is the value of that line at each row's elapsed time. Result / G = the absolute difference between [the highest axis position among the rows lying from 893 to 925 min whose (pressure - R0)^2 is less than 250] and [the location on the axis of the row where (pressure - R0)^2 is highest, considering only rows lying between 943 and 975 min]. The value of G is 50.0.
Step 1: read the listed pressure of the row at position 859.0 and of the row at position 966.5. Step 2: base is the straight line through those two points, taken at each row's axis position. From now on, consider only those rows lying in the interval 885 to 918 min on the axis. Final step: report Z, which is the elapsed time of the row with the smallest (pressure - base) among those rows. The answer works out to 891.5 min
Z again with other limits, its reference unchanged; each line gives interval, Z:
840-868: 866.5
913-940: 916.5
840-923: 891.5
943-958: 944.0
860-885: 884.0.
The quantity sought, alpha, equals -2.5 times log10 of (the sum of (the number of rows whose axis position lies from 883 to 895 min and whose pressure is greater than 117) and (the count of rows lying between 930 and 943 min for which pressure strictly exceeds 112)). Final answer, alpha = -1.7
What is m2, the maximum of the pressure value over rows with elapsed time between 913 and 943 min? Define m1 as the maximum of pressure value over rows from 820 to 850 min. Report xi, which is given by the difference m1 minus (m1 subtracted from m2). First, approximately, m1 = 140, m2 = 124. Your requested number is 156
